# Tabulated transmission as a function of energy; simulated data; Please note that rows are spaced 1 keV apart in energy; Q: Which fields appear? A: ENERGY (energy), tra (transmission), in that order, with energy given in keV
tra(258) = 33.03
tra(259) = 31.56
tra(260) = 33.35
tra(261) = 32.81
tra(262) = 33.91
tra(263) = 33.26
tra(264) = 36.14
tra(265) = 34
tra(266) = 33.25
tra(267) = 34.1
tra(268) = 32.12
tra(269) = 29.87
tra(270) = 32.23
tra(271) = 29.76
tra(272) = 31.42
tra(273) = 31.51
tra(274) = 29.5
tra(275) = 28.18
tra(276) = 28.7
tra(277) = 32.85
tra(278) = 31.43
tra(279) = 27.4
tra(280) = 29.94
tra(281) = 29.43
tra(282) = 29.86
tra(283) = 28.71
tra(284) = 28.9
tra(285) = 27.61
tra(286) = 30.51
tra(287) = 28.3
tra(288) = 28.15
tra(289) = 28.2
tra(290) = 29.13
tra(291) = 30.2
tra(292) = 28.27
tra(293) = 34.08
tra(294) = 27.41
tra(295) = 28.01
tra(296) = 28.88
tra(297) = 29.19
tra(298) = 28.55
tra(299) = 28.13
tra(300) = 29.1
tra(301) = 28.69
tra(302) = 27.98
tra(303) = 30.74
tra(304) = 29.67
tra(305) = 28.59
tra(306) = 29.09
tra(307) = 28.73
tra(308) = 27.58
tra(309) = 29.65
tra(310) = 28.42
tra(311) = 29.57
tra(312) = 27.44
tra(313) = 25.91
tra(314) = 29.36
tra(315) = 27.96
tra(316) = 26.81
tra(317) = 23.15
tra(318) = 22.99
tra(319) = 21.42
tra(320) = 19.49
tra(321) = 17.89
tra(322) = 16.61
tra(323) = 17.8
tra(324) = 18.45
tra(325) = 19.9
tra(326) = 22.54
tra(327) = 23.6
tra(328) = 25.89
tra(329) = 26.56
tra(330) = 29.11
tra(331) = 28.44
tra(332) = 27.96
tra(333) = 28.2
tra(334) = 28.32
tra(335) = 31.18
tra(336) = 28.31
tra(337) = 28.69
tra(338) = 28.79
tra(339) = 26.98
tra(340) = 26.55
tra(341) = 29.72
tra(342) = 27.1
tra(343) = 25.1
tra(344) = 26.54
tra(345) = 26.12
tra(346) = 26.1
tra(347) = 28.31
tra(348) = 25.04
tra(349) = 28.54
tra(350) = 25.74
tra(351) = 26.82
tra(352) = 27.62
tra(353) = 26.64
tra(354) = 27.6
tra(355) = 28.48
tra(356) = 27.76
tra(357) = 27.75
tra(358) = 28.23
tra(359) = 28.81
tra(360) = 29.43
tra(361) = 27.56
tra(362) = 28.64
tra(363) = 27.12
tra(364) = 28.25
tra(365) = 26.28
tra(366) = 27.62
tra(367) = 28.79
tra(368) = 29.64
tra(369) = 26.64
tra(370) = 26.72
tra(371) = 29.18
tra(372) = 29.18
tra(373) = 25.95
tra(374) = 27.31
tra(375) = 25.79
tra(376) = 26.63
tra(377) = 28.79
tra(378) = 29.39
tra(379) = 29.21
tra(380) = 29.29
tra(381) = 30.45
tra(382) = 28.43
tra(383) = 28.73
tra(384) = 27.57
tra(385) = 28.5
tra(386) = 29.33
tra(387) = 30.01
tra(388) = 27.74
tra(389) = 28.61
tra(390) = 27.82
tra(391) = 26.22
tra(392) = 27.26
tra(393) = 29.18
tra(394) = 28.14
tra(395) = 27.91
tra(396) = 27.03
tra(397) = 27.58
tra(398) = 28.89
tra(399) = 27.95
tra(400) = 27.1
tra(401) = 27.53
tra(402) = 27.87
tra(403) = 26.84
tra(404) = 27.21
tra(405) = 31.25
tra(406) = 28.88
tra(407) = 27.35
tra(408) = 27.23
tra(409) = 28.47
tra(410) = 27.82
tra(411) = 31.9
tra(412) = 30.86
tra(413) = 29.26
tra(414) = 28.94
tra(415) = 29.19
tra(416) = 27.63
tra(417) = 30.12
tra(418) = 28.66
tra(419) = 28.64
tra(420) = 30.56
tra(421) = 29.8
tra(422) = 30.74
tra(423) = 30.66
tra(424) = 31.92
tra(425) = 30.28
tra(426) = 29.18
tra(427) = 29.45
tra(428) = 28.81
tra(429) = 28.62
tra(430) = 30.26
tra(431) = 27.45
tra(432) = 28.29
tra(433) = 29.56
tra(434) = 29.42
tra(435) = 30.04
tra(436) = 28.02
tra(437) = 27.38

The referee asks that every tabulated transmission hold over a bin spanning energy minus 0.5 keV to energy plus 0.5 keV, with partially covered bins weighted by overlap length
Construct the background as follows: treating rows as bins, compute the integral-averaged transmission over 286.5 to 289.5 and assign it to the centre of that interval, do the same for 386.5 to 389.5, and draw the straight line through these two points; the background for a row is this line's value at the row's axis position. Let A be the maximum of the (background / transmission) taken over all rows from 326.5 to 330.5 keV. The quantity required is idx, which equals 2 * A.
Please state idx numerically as 2.41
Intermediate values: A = 1.21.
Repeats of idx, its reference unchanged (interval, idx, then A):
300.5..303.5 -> 2.02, 1.01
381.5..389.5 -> 2.09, 1.04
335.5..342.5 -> 2.15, 1.07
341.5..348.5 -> 2.28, 1.14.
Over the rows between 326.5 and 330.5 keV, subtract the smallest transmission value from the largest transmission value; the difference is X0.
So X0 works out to 5.5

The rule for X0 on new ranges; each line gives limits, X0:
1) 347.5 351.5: 3.5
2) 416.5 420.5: 1.9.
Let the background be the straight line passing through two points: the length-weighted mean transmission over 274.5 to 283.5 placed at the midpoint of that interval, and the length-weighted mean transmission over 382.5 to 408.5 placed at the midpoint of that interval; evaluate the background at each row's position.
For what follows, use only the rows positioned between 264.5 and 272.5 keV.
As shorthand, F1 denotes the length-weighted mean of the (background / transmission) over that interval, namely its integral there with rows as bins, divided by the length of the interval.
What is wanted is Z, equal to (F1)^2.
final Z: 0.86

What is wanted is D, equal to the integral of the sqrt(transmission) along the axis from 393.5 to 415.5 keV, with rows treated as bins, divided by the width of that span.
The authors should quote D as 5.33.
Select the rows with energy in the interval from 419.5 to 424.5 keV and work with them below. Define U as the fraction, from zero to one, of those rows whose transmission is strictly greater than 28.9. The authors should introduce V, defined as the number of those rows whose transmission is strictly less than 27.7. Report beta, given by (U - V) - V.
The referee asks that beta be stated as 1.0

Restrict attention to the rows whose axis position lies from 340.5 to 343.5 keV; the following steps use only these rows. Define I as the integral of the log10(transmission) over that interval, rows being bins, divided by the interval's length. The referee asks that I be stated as 1.44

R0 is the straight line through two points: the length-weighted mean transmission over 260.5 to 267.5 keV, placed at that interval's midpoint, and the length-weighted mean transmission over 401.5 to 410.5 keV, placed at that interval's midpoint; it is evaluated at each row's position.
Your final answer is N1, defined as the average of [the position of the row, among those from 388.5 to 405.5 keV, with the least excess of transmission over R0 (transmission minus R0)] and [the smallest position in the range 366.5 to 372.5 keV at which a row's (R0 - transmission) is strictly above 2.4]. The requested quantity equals 380.0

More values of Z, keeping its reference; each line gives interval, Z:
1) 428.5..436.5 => 0.91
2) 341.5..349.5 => 1.17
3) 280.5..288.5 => 1.04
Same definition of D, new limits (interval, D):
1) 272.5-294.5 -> 5.43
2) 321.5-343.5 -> 5.05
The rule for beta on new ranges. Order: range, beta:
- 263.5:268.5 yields 1.0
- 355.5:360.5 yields 0.2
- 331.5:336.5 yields 0.2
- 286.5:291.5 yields 0.4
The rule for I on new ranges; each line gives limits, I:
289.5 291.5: 1.47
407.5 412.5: 1.47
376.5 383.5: 1.47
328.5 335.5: 1.45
